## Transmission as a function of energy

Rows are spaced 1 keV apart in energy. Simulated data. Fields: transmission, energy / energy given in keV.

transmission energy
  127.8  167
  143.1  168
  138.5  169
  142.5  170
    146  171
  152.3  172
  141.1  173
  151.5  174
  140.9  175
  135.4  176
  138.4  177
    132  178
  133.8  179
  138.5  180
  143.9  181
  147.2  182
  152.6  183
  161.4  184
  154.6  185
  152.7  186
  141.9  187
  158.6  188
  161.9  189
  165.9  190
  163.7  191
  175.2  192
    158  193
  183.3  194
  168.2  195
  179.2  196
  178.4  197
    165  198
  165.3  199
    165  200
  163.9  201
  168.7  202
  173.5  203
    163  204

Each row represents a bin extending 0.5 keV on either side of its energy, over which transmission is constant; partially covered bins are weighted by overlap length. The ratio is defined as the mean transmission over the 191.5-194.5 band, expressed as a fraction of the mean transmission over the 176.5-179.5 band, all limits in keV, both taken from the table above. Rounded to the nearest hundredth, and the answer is 1.28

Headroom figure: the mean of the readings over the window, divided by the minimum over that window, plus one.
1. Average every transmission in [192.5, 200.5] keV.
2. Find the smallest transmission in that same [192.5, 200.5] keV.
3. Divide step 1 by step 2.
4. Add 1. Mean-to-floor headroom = 2.08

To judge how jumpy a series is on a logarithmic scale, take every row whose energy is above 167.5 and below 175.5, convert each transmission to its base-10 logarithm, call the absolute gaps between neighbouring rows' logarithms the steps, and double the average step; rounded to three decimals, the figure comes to 0.043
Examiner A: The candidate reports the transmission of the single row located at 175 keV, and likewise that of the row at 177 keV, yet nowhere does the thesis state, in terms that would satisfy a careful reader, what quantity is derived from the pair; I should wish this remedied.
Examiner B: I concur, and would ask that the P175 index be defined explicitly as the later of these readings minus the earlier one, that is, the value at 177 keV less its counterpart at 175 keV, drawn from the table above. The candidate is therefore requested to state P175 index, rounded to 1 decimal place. -2.5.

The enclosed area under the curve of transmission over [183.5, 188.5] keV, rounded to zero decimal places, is 769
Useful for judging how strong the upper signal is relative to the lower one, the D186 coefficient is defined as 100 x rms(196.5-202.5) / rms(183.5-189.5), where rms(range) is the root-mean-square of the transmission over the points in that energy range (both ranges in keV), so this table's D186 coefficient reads 108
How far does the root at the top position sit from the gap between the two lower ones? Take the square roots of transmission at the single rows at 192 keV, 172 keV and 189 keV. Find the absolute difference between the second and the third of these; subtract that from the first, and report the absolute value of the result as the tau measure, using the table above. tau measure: 12.9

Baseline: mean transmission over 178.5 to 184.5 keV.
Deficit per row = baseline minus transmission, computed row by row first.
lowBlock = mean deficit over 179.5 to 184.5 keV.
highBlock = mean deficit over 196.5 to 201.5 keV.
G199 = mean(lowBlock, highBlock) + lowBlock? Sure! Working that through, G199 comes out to -14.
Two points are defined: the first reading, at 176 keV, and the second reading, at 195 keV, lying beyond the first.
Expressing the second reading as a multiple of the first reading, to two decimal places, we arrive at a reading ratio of 1.24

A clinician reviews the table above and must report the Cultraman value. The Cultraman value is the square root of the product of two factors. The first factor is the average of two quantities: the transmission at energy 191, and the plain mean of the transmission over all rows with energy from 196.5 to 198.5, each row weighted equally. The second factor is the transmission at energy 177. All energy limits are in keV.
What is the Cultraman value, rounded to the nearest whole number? 152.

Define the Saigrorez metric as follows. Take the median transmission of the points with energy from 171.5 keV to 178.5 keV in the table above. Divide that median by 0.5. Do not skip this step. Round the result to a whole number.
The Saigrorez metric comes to 282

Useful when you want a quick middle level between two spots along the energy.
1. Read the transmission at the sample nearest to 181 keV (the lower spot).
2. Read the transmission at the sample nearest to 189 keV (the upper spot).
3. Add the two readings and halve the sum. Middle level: 153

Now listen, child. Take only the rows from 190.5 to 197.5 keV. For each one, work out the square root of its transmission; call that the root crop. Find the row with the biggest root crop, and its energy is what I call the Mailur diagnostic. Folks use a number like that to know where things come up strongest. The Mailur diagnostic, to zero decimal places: 194 keV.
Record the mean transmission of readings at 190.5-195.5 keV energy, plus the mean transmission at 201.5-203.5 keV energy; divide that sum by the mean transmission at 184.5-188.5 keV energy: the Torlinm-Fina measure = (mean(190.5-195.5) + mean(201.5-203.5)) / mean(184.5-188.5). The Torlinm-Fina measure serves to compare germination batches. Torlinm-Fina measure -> 2.24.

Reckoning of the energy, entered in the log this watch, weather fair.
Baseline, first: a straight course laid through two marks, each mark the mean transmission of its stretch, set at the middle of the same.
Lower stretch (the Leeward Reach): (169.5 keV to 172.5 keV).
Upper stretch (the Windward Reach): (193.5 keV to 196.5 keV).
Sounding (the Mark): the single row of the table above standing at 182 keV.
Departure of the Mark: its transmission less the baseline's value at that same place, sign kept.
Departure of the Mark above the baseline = -13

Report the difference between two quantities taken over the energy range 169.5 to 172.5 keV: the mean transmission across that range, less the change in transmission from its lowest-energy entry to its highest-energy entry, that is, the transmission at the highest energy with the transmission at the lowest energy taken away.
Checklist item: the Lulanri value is 137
